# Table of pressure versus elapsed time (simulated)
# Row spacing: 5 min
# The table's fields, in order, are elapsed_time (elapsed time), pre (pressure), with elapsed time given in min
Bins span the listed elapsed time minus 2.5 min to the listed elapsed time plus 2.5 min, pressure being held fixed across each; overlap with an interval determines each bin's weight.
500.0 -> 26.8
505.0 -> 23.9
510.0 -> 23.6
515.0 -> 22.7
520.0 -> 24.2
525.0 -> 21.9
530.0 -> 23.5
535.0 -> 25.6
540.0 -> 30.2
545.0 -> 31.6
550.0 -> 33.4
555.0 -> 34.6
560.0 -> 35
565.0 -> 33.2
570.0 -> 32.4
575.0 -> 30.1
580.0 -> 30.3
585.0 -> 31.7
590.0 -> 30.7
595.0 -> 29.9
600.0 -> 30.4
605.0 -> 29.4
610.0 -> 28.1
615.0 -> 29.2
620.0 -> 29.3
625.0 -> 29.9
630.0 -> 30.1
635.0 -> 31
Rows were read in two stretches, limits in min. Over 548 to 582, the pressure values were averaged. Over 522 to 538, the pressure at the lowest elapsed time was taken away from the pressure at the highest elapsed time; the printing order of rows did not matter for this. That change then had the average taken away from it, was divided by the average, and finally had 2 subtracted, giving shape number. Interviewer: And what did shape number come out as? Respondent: -2.89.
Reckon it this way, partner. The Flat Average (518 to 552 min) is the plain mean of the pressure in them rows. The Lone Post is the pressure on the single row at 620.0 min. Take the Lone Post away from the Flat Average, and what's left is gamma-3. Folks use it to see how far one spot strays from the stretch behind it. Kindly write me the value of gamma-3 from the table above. -2.1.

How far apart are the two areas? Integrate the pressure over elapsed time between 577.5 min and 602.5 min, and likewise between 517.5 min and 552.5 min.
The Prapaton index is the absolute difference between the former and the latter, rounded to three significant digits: 187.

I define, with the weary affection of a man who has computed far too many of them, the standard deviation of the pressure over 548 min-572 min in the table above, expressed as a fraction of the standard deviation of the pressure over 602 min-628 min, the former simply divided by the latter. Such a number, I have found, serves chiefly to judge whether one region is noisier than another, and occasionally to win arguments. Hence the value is 1.6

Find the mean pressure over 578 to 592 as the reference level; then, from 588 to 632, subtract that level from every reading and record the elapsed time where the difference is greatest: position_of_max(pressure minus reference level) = 590.0 min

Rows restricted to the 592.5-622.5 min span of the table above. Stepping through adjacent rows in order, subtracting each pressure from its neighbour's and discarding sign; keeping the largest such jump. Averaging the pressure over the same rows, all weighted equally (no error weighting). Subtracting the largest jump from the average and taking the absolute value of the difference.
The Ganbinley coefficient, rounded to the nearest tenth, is 28.1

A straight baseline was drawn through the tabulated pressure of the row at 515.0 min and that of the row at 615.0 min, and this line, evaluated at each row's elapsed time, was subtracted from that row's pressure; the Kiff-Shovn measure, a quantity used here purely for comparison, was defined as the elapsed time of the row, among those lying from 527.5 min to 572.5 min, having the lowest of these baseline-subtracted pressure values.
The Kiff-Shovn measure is 530.0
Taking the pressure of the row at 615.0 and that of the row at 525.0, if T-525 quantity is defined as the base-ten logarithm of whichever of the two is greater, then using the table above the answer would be 1.47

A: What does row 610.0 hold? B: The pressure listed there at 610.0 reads 28.1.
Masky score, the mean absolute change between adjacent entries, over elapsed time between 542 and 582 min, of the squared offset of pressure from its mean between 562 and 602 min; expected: 4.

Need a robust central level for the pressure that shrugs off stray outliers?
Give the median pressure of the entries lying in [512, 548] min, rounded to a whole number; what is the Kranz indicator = 24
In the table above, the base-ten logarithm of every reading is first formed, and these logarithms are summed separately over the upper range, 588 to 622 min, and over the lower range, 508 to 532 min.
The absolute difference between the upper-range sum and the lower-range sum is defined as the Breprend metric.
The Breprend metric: 3.5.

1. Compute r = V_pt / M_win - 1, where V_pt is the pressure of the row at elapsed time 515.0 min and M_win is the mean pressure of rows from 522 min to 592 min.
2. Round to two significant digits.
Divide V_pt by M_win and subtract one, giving -0.25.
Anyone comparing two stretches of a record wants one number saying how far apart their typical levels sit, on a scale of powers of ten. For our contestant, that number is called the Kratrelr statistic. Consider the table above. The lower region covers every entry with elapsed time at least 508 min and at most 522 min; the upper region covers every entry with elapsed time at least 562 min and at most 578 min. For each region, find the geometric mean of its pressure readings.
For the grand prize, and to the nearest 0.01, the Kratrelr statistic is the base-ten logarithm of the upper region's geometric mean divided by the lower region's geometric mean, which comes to 0.13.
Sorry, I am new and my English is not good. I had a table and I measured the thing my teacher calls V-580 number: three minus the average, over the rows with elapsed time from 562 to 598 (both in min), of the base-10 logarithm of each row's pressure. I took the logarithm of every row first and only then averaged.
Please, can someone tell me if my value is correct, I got 1.51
